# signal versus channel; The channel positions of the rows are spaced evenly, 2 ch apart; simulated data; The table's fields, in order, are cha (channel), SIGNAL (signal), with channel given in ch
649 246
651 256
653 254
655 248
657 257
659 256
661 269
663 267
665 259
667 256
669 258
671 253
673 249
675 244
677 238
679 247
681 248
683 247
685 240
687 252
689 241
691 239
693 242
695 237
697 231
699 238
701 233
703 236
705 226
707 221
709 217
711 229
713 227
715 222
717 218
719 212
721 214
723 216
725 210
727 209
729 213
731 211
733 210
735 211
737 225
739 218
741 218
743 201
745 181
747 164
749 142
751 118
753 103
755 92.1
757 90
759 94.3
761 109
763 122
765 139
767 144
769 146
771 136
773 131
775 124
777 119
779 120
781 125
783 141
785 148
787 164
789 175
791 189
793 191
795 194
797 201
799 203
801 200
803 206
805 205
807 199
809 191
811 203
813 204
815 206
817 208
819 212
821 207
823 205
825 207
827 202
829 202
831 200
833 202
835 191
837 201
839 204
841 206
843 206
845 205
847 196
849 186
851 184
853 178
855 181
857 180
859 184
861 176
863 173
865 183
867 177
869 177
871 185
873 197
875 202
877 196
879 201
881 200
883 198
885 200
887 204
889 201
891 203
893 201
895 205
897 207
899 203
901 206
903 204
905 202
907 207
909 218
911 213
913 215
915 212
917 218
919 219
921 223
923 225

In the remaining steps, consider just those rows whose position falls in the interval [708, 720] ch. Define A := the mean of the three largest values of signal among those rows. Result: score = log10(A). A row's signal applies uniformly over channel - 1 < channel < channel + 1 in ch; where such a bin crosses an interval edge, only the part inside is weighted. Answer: 2.35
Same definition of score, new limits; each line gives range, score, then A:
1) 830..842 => 2.31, 204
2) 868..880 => 2.30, 200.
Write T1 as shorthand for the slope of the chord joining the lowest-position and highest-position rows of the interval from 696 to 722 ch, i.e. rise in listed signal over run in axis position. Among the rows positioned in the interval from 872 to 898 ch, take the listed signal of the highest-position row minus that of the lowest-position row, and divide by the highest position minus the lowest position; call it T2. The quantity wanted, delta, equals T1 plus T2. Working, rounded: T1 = -0.7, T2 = 0.4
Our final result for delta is -0.29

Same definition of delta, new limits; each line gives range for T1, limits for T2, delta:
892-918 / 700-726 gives -0.25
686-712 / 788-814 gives 0.25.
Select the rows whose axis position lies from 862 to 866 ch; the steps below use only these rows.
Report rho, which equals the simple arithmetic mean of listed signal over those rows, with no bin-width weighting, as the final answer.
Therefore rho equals 178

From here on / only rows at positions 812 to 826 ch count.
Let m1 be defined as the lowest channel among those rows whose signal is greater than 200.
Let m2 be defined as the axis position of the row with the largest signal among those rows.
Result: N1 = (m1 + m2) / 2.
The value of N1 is 816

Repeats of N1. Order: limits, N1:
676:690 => 682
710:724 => 711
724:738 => 731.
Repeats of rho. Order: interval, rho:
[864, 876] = 187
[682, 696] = 243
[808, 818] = 202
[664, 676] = 253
